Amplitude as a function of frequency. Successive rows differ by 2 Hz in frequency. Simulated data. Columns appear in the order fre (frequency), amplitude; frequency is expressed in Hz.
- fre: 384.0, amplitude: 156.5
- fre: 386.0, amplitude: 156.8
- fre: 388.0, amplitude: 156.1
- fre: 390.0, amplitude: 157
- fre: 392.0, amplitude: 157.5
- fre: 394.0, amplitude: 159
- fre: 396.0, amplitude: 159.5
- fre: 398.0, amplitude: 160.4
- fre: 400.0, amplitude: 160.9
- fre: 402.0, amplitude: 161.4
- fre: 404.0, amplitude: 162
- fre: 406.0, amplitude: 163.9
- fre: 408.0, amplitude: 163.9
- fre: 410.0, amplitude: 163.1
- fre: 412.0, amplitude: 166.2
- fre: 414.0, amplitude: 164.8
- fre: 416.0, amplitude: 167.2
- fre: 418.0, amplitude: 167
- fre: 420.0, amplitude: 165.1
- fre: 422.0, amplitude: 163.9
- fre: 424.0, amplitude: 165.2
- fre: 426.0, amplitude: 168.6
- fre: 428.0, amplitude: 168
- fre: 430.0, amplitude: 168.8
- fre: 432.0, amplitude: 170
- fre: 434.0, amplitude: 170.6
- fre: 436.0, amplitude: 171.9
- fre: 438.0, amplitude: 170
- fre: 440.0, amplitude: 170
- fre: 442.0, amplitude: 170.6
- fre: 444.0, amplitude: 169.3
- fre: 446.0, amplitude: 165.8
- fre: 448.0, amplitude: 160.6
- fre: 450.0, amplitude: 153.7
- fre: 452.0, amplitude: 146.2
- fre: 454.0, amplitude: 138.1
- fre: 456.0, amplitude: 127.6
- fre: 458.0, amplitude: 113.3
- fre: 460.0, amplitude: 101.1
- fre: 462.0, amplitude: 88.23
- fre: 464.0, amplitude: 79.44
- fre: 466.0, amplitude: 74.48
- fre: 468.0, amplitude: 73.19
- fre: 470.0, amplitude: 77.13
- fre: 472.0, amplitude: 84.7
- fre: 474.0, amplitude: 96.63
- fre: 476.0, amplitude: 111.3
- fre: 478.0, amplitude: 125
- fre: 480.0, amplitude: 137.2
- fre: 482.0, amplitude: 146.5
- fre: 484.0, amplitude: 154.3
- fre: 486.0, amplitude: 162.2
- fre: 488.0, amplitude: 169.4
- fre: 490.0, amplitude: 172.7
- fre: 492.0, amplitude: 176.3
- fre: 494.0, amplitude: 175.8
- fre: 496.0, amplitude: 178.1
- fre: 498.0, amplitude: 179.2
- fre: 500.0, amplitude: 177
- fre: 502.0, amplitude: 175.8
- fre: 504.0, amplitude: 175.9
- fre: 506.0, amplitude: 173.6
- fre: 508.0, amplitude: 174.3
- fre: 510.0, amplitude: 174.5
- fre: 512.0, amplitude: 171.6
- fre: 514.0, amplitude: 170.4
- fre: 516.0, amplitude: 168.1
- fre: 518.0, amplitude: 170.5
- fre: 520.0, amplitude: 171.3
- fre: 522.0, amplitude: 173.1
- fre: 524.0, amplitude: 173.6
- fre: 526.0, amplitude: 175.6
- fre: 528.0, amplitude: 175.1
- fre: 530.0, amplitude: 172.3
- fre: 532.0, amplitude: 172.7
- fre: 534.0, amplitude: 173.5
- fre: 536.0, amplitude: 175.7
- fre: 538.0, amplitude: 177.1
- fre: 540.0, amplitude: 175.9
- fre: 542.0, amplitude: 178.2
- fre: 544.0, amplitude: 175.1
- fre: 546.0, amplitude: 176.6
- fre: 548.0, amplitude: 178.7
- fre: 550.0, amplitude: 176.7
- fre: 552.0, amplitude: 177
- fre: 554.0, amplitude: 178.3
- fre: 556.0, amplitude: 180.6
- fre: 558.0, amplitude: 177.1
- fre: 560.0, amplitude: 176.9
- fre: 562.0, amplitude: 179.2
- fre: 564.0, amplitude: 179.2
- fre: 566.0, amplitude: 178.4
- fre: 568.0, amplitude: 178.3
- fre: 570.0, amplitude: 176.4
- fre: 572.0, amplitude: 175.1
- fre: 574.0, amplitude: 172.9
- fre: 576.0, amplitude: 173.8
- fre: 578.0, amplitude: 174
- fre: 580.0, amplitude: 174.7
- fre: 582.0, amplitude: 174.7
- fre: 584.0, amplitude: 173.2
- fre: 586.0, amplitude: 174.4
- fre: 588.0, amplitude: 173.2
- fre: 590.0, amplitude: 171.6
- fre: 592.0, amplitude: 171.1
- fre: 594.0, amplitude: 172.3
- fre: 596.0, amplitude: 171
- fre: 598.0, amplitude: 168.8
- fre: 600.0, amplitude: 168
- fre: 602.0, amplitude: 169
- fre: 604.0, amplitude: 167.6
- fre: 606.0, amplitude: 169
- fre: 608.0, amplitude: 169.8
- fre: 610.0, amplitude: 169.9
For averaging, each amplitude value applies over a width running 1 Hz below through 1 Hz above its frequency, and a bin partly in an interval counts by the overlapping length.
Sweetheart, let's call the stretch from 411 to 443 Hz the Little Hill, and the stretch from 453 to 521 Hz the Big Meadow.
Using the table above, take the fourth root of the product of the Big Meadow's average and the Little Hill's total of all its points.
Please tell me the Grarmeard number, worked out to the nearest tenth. 24.9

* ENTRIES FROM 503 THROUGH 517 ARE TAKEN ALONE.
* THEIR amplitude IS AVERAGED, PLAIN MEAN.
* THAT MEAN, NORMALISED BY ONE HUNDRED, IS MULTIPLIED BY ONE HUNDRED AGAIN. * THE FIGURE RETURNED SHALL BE 173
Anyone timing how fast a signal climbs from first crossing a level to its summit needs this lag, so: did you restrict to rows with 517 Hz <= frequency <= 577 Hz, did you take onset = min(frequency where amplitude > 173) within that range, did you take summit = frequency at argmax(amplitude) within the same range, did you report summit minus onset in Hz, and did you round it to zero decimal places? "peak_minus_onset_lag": 34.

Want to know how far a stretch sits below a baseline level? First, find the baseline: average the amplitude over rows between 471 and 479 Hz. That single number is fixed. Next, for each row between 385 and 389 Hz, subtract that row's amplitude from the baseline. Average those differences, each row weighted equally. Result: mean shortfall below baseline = -52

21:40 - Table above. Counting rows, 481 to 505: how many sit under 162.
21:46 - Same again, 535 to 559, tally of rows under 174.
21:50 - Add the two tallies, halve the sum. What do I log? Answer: 1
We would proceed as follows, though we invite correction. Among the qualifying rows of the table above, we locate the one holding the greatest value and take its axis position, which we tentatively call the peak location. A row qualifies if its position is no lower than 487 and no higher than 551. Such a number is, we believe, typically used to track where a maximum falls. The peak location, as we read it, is 498.0 Hz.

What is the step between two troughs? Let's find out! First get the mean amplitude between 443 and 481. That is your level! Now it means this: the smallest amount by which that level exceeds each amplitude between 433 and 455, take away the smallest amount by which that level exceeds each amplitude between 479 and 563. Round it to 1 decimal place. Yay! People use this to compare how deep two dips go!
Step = 8.7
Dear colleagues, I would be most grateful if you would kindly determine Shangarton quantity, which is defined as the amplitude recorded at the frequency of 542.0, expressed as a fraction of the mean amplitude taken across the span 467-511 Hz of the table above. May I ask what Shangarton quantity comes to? 1.20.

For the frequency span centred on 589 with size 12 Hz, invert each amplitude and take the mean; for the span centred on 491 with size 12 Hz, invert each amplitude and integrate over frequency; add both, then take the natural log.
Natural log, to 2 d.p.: -2.58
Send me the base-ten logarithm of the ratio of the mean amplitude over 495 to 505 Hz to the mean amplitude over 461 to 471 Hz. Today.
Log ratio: 0.35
